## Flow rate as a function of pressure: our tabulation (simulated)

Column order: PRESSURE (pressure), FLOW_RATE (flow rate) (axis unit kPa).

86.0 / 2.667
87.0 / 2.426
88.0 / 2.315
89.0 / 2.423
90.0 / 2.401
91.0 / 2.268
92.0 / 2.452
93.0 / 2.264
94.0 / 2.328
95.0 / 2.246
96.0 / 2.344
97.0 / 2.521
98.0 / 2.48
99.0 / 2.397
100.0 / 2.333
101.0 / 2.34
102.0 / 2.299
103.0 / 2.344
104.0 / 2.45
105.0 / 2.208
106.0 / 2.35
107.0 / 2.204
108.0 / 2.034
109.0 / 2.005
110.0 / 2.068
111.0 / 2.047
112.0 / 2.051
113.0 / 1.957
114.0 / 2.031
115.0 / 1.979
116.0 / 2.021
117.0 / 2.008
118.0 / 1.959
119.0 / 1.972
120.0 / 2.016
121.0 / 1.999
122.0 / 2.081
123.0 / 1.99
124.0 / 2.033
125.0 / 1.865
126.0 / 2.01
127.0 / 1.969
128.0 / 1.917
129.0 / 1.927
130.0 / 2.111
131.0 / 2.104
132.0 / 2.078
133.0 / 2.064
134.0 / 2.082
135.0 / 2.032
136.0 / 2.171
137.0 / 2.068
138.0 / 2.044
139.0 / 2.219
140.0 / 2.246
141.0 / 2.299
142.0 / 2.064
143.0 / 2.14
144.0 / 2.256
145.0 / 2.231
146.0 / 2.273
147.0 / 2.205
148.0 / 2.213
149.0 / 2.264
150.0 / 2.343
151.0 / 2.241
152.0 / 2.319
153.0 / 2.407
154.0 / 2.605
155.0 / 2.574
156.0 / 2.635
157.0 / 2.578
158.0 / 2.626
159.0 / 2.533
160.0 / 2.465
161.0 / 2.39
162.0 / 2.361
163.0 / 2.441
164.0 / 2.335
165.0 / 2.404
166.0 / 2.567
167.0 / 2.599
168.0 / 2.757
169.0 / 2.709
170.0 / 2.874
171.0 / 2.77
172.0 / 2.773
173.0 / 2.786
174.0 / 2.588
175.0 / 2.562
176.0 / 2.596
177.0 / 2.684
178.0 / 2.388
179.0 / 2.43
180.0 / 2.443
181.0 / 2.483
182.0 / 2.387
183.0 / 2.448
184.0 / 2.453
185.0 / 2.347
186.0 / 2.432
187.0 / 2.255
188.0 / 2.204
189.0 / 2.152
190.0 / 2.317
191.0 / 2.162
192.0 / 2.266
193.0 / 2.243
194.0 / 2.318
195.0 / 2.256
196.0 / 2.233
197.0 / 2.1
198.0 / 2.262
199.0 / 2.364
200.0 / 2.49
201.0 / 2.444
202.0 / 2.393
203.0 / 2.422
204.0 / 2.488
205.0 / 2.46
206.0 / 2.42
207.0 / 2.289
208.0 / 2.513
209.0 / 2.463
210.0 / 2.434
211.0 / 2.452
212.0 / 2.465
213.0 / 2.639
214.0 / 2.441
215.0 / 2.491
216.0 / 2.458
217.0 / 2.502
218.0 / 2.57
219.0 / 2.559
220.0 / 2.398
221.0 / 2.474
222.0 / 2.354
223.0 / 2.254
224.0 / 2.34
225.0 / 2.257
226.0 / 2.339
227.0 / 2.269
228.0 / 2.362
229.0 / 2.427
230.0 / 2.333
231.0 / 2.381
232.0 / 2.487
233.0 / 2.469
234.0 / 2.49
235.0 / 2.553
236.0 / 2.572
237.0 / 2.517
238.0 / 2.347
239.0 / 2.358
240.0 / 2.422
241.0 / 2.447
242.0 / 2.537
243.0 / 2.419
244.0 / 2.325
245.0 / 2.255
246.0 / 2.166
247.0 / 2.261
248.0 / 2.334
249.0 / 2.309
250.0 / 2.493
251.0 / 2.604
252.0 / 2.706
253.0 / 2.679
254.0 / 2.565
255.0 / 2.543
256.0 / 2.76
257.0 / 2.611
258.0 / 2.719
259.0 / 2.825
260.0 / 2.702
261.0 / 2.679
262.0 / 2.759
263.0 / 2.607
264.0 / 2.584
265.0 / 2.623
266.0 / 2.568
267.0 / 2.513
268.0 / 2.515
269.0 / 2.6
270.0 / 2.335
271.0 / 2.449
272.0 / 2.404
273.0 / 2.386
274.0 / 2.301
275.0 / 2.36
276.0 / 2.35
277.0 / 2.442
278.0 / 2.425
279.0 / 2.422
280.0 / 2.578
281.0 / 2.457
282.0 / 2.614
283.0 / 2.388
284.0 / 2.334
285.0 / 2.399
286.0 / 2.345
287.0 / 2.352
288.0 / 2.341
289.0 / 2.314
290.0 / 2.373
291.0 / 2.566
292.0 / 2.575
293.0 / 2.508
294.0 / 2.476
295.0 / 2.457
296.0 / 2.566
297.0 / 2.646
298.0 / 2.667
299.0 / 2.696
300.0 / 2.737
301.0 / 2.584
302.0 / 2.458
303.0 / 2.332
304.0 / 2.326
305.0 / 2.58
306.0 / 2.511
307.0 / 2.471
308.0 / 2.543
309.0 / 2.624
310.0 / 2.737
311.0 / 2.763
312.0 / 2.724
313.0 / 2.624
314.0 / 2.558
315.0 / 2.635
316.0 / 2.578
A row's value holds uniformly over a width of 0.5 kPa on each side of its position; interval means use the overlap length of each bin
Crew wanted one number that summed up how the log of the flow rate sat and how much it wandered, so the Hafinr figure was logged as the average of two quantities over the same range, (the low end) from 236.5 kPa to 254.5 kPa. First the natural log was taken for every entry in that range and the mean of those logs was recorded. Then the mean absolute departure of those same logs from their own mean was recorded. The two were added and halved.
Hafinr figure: 0.47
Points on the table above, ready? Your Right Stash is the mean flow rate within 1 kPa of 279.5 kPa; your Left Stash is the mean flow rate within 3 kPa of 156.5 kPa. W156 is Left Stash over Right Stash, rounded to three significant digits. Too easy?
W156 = 1.04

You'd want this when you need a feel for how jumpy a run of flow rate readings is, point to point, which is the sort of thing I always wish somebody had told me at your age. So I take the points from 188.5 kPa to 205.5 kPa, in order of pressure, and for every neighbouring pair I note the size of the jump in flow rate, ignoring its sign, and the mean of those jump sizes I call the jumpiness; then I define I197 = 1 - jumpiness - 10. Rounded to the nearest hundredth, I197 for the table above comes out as -9.08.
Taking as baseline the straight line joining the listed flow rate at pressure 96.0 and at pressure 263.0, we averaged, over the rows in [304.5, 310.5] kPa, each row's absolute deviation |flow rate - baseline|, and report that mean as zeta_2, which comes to 0.12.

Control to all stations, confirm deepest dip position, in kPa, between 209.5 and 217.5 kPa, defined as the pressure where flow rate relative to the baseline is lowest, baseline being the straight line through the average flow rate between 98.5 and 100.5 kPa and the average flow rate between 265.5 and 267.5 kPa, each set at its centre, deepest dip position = 210.0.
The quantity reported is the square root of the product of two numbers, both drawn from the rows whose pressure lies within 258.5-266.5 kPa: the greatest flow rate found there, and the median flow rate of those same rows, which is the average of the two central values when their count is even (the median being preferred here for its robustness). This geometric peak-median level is 2.74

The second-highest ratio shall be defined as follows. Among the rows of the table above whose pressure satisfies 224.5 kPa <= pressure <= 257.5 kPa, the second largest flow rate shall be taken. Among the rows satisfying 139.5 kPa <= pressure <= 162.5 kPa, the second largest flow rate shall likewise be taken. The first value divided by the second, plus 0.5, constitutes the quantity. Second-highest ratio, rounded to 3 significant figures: 1.53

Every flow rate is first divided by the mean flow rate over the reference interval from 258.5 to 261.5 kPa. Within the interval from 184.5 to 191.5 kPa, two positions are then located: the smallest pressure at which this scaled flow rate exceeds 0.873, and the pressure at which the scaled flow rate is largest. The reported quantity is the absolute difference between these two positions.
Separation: 0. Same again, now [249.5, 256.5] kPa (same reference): 6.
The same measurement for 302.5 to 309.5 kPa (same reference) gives 4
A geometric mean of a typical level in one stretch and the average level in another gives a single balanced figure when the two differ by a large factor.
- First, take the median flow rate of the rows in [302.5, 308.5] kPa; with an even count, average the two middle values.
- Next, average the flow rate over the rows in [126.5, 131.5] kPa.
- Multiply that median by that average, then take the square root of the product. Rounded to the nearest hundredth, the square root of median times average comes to 2.24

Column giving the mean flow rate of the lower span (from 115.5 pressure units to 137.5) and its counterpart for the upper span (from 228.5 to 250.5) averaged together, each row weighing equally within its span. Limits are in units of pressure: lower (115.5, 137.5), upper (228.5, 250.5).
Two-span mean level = 2.21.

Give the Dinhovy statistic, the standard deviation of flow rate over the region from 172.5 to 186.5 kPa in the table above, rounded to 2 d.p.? 0.12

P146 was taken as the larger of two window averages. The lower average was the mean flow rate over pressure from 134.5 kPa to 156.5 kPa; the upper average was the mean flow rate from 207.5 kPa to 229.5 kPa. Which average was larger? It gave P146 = 2.43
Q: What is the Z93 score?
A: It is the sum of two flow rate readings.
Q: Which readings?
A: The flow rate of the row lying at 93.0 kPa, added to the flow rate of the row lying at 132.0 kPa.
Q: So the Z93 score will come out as 4.3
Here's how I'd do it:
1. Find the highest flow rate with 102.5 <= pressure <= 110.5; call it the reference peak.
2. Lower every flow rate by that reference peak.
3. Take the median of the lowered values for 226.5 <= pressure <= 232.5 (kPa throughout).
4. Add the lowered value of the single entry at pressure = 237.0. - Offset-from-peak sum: -0.01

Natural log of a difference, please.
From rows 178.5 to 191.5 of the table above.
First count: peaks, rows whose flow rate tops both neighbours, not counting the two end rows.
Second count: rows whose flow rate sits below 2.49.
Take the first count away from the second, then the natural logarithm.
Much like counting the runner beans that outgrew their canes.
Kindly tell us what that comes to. 2.2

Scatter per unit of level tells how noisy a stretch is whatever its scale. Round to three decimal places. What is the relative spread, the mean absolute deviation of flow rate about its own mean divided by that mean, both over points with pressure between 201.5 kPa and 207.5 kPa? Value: 0.020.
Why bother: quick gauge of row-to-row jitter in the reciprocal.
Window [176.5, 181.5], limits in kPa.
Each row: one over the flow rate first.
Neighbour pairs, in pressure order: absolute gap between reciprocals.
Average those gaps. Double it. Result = 0.031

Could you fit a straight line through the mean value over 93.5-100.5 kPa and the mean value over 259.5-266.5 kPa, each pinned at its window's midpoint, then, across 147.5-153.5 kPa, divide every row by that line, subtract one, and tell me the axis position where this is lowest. 148.0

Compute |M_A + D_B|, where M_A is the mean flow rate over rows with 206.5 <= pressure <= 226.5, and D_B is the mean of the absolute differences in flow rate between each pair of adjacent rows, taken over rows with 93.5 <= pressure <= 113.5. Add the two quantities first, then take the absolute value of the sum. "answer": 2.52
